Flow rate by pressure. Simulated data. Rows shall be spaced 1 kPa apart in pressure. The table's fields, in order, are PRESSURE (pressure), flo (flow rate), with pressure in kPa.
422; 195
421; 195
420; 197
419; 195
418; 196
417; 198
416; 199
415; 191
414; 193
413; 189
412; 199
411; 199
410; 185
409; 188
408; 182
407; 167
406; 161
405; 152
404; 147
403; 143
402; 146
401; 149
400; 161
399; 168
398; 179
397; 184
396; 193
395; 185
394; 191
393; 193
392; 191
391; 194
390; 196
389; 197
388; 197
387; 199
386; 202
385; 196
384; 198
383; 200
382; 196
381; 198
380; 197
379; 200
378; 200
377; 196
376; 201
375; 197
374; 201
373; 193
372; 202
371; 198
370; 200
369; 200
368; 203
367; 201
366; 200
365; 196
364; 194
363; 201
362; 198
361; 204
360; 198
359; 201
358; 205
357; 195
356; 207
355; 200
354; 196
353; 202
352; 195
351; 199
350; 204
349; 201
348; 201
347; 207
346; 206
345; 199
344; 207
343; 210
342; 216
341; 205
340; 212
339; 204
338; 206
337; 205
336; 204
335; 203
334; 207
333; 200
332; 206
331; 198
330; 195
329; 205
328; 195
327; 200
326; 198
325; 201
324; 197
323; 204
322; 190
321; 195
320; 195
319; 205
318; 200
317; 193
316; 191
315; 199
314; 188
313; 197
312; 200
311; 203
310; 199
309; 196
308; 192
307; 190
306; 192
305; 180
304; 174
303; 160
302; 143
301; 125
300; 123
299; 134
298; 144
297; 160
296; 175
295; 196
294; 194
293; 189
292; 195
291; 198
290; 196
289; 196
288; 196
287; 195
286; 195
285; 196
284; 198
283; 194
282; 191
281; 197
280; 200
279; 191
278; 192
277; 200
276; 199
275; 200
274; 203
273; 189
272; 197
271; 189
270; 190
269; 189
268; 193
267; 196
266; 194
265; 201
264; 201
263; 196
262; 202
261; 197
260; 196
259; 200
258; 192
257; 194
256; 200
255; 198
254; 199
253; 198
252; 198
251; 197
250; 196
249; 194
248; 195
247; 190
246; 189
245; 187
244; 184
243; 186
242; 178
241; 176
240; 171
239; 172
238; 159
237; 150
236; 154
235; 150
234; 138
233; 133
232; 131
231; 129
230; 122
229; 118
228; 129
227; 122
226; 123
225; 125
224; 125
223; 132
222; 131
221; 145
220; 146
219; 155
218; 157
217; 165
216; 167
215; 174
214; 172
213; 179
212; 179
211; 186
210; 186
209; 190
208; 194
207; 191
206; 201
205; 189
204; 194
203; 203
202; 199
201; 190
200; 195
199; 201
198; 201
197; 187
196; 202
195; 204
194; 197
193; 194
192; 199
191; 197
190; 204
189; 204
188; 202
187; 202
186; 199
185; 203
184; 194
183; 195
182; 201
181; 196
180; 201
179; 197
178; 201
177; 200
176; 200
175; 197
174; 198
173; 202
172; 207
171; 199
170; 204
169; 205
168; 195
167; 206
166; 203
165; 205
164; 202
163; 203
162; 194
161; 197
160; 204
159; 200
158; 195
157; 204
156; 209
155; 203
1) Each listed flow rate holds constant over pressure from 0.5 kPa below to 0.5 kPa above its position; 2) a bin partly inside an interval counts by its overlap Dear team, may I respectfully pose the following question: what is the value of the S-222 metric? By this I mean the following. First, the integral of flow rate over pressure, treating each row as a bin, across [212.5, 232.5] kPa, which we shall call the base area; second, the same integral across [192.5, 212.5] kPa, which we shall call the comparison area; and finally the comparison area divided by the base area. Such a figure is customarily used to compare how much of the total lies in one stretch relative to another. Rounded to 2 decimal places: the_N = 1.36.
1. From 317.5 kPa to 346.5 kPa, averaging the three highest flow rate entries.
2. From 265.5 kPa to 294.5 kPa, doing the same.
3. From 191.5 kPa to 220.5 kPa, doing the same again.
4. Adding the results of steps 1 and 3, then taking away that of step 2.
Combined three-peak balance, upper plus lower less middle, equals 215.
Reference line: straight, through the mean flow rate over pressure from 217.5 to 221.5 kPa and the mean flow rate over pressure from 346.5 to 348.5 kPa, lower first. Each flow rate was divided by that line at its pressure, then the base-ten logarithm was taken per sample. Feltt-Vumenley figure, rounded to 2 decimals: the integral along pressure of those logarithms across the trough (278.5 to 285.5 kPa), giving 0.30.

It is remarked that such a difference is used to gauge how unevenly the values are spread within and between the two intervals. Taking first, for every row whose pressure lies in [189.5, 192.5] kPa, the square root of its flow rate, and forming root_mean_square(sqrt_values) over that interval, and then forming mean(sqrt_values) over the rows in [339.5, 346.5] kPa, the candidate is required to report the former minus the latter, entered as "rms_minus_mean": -0.27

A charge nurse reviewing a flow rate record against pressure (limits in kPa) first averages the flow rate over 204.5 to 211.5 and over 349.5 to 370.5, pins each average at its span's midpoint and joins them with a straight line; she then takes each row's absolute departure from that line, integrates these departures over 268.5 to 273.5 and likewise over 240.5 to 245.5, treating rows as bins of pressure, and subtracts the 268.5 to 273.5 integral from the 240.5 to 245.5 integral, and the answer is 30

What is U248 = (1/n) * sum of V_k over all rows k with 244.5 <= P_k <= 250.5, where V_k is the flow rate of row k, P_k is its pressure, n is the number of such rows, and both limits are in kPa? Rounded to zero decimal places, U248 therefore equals 192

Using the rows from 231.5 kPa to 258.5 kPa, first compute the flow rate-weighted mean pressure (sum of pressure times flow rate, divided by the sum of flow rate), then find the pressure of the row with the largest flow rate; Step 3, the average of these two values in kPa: 250.9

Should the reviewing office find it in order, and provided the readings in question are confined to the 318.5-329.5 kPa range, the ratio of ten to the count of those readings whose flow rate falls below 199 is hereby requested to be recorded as 1.7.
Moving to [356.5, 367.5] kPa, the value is 2.0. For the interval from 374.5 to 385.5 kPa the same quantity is 1.4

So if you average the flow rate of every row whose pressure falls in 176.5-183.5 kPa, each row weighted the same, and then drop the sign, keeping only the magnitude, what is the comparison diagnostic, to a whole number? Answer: 199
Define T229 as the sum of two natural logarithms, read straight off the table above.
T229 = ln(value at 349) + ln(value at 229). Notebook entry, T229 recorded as 10.07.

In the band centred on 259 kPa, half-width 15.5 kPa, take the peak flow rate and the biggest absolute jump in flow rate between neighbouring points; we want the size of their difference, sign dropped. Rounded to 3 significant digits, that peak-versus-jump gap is 189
